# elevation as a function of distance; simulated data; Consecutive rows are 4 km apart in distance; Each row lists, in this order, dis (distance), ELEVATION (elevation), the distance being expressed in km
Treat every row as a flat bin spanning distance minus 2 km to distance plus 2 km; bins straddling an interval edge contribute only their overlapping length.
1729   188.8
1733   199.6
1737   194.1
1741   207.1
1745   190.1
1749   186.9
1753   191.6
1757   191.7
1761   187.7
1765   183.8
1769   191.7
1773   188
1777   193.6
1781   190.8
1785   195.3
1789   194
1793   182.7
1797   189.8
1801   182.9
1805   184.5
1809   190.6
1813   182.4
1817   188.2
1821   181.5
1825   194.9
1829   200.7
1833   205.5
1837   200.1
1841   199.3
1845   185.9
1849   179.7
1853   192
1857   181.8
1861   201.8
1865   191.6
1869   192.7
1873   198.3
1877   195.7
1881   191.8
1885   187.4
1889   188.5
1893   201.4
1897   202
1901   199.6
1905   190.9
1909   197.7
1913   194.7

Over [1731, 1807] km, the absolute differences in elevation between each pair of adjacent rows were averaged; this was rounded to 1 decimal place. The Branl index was 5.8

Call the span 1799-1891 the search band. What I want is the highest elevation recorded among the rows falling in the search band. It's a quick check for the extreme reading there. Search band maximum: 205.5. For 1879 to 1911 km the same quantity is 202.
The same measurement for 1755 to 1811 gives 195.3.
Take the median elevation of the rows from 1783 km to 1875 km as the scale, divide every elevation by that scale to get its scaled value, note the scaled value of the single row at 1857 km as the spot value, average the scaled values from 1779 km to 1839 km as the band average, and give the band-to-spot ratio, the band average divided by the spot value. 1.05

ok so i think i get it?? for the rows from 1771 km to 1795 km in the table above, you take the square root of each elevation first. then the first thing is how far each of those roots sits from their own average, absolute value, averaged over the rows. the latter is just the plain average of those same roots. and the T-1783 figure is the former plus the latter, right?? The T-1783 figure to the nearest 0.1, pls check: 13.9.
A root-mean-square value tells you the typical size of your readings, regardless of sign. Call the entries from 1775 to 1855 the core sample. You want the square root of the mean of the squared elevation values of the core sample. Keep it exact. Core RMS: 190.9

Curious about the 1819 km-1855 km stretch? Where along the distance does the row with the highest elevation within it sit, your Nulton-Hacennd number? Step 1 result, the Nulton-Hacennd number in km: 1833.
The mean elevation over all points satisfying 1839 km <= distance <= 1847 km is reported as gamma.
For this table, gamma 193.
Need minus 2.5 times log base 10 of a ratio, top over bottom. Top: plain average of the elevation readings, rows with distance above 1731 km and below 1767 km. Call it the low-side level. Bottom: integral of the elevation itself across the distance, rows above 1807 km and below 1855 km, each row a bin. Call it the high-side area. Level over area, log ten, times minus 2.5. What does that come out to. 4.2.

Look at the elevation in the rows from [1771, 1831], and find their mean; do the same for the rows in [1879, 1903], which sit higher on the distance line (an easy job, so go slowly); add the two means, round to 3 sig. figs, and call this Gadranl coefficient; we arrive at 384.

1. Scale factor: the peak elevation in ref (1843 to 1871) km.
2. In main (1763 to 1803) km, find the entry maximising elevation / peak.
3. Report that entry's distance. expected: 1785 km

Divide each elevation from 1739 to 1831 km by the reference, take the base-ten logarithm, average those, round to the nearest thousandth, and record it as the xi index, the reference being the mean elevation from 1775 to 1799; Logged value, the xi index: -0.003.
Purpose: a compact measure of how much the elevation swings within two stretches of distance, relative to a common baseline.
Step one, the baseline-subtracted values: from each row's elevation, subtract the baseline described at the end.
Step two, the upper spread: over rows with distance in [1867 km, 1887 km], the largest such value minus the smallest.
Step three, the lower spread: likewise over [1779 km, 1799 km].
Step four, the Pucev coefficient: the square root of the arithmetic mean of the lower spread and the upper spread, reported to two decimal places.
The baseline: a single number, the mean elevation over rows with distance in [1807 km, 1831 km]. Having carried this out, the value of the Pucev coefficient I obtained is 3.43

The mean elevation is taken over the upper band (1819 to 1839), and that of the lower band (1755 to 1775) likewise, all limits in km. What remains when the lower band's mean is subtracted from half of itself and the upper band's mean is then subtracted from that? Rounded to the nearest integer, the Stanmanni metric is -291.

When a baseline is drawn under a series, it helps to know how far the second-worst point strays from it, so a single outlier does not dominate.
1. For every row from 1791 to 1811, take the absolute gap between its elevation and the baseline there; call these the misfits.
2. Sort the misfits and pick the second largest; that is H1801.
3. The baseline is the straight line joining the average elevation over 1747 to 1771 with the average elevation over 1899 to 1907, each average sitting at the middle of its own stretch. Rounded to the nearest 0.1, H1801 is 7.7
